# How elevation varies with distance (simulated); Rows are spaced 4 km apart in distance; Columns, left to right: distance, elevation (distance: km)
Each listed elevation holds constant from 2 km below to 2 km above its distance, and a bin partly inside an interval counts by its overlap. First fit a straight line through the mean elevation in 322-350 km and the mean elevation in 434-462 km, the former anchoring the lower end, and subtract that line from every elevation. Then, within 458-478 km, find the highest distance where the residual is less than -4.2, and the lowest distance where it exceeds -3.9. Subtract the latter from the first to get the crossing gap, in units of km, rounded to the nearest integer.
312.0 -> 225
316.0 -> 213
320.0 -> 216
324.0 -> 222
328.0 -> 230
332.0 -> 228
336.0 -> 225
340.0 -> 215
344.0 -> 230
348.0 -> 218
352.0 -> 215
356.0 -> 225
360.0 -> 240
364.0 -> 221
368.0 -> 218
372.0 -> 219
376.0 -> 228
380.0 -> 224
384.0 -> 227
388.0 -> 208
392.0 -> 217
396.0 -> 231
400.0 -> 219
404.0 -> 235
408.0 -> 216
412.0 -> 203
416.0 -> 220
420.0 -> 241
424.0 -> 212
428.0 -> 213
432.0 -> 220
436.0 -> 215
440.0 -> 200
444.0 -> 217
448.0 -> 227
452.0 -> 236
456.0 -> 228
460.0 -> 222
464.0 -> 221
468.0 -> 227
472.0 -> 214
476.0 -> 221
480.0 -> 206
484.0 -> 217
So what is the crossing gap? 12 km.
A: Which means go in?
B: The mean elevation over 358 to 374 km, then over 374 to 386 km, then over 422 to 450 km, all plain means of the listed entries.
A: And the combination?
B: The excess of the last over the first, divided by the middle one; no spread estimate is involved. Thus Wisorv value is -0.04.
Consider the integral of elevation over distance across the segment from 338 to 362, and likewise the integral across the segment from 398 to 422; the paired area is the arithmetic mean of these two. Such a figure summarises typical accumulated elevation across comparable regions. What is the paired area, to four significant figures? 5354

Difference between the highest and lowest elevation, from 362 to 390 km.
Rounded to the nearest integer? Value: 20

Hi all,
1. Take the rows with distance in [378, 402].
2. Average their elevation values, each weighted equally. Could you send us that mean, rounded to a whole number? 221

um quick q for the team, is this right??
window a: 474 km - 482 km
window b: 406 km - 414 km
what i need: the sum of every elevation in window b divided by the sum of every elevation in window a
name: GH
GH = 0.98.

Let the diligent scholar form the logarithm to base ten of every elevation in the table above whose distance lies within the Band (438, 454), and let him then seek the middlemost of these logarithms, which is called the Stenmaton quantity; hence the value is 2.346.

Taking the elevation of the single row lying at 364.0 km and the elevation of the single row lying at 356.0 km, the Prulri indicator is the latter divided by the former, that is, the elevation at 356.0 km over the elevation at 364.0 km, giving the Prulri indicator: 1.02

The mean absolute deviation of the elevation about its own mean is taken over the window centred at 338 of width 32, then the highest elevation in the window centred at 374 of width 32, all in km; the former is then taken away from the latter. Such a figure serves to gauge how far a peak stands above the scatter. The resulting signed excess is 235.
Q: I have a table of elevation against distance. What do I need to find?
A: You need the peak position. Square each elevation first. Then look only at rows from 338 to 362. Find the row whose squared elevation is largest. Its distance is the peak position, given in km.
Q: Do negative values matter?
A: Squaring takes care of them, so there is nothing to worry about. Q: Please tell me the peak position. 360.0 km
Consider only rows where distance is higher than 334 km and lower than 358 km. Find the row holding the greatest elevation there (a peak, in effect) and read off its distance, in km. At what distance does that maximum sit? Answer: 344.0 km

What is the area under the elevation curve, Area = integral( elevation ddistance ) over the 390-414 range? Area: 5284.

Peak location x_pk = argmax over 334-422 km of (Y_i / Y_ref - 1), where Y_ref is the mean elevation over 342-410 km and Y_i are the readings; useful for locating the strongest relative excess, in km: 420.0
